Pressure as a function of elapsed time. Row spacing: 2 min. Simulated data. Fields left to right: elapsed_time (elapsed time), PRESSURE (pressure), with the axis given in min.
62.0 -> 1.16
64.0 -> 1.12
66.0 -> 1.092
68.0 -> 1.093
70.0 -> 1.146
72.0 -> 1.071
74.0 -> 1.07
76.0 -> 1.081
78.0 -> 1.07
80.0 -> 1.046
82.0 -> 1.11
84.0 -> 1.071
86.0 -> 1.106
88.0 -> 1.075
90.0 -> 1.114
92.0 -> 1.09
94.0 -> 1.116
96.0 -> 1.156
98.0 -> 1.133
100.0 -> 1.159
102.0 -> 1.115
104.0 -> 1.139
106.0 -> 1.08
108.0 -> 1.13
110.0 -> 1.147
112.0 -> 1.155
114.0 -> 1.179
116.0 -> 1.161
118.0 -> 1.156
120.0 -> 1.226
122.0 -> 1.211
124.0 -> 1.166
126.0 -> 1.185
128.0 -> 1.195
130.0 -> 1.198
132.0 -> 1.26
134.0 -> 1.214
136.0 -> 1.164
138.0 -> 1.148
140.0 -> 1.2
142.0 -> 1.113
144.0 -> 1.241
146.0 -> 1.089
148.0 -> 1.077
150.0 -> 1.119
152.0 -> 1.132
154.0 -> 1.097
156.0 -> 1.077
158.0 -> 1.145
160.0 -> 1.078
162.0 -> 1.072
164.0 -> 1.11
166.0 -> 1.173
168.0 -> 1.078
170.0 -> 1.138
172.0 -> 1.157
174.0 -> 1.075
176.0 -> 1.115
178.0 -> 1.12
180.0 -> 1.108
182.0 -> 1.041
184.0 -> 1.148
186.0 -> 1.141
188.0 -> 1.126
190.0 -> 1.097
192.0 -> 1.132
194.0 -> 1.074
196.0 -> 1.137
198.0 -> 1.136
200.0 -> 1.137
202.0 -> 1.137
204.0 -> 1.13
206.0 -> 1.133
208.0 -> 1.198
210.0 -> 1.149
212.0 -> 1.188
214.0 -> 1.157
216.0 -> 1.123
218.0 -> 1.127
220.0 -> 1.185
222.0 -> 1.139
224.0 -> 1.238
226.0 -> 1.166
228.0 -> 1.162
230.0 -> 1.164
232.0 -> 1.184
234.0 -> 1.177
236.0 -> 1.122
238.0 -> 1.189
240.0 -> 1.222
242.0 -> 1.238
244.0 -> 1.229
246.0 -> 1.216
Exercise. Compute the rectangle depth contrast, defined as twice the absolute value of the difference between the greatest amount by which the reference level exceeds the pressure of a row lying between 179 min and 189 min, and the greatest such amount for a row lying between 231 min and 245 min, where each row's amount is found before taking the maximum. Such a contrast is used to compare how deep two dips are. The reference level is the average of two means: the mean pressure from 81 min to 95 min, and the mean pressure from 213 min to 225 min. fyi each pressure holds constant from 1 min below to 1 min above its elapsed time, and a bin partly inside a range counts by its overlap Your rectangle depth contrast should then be 0.16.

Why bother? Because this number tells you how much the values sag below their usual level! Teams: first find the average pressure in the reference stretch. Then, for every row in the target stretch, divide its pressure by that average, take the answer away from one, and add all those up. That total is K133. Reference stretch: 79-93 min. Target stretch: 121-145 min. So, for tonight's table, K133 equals -1.15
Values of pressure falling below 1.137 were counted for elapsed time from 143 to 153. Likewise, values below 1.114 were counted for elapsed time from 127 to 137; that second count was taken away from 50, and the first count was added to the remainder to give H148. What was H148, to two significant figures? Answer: 54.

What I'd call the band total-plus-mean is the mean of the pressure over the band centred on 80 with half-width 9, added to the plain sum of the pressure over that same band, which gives 11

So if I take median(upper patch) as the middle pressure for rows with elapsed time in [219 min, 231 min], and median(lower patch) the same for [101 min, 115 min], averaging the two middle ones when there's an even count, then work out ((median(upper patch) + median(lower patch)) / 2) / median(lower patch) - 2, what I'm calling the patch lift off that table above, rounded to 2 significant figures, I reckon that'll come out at -0.99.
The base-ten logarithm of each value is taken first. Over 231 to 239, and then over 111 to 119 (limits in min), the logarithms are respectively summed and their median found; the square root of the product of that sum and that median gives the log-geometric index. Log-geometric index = 0.131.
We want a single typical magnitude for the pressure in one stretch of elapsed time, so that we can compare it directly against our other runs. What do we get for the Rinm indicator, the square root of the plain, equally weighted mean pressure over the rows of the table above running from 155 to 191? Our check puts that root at 1.05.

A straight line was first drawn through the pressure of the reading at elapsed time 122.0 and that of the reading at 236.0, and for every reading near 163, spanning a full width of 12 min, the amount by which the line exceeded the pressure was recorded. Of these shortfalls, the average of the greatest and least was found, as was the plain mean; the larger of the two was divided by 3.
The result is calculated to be 0.023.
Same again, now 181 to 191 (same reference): 0.023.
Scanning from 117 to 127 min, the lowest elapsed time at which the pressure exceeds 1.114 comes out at 118.0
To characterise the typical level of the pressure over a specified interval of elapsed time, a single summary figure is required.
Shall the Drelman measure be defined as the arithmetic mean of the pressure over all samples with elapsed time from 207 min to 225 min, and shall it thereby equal 1.17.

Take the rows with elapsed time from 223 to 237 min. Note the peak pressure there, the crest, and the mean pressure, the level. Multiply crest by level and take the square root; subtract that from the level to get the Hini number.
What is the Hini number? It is -0.032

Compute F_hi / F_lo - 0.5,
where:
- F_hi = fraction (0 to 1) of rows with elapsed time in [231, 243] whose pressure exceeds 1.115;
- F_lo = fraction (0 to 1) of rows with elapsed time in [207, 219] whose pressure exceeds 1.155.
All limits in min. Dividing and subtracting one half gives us 1.5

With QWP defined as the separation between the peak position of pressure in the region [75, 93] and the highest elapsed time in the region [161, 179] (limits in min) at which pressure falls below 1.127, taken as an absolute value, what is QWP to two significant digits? 88 min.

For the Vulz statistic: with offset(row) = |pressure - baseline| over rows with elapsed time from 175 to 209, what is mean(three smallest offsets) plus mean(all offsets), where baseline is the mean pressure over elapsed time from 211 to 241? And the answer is 0.075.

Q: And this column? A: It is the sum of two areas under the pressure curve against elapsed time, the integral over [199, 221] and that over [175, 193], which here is 45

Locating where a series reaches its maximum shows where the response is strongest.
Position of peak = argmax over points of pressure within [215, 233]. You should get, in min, 224.0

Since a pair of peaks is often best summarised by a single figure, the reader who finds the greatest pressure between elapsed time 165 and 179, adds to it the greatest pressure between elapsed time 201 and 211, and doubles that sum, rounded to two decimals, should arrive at 4.74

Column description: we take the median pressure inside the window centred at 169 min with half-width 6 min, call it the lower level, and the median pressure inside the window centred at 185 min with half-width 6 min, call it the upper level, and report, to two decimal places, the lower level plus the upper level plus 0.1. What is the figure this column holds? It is 2.34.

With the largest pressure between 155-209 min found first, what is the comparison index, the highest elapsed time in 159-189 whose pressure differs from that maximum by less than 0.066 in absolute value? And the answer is 186.0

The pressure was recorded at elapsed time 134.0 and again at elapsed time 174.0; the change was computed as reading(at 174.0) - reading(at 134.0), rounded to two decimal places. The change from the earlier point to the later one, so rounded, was -0.14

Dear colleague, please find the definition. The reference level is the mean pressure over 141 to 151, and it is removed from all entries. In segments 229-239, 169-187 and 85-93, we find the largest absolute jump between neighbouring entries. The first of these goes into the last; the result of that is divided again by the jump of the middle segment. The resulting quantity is 5.4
